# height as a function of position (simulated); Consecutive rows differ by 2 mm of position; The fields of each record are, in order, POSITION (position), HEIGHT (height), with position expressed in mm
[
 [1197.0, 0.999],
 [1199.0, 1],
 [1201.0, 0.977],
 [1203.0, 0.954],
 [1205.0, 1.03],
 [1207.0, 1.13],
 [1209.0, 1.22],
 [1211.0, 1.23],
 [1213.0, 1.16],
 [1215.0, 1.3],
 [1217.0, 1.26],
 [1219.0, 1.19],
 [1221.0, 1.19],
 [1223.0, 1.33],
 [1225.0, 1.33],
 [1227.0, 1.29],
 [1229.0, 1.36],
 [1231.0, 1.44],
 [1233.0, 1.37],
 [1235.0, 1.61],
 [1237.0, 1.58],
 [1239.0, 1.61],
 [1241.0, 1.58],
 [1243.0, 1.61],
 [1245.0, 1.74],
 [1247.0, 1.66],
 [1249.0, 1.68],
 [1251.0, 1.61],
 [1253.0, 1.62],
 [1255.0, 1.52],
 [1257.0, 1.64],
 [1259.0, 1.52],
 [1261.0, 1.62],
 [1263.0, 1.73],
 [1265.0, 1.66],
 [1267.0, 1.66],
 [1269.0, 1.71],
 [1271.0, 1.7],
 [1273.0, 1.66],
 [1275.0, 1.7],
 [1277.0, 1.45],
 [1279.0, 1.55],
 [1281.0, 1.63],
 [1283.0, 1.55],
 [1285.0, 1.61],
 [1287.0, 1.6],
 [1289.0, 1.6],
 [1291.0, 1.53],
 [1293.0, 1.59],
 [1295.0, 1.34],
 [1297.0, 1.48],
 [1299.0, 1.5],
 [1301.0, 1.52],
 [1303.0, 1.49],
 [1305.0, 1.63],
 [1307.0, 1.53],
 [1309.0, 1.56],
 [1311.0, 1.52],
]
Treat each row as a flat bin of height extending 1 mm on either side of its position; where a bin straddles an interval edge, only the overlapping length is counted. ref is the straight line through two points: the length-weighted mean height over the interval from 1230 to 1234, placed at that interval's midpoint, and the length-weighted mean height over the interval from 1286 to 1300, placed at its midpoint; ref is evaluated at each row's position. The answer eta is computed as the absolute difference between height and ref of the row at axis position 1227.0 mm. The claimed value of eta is 0.11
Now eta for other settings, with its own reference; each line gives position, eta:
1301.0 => 0.02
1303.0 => 0.05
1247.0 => 0.23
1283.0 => 0.05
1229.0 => 0.04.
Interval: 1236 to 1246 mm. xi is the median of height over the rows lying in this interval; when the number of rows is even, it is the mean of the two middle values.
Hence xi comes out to 1.61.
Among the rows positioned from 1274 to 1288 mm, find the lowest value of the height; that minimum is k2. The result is 1.45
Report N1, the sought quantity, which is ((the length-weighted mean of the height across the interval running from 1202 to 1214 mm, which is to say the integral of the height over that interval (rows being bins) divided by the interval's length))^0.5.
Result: 1.06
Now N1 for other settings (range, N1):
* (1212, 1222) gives 1.10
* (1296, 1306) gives 1.23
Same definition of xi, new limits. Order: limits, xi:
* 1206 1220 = 1.22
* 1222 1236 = 1.36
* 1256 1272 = 1.66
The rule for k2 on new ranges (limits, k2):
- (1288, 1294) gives 1.53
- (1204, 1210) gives 1.03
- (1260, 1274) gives 1.62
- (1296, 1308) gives 1.48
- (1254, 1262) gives 1.52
